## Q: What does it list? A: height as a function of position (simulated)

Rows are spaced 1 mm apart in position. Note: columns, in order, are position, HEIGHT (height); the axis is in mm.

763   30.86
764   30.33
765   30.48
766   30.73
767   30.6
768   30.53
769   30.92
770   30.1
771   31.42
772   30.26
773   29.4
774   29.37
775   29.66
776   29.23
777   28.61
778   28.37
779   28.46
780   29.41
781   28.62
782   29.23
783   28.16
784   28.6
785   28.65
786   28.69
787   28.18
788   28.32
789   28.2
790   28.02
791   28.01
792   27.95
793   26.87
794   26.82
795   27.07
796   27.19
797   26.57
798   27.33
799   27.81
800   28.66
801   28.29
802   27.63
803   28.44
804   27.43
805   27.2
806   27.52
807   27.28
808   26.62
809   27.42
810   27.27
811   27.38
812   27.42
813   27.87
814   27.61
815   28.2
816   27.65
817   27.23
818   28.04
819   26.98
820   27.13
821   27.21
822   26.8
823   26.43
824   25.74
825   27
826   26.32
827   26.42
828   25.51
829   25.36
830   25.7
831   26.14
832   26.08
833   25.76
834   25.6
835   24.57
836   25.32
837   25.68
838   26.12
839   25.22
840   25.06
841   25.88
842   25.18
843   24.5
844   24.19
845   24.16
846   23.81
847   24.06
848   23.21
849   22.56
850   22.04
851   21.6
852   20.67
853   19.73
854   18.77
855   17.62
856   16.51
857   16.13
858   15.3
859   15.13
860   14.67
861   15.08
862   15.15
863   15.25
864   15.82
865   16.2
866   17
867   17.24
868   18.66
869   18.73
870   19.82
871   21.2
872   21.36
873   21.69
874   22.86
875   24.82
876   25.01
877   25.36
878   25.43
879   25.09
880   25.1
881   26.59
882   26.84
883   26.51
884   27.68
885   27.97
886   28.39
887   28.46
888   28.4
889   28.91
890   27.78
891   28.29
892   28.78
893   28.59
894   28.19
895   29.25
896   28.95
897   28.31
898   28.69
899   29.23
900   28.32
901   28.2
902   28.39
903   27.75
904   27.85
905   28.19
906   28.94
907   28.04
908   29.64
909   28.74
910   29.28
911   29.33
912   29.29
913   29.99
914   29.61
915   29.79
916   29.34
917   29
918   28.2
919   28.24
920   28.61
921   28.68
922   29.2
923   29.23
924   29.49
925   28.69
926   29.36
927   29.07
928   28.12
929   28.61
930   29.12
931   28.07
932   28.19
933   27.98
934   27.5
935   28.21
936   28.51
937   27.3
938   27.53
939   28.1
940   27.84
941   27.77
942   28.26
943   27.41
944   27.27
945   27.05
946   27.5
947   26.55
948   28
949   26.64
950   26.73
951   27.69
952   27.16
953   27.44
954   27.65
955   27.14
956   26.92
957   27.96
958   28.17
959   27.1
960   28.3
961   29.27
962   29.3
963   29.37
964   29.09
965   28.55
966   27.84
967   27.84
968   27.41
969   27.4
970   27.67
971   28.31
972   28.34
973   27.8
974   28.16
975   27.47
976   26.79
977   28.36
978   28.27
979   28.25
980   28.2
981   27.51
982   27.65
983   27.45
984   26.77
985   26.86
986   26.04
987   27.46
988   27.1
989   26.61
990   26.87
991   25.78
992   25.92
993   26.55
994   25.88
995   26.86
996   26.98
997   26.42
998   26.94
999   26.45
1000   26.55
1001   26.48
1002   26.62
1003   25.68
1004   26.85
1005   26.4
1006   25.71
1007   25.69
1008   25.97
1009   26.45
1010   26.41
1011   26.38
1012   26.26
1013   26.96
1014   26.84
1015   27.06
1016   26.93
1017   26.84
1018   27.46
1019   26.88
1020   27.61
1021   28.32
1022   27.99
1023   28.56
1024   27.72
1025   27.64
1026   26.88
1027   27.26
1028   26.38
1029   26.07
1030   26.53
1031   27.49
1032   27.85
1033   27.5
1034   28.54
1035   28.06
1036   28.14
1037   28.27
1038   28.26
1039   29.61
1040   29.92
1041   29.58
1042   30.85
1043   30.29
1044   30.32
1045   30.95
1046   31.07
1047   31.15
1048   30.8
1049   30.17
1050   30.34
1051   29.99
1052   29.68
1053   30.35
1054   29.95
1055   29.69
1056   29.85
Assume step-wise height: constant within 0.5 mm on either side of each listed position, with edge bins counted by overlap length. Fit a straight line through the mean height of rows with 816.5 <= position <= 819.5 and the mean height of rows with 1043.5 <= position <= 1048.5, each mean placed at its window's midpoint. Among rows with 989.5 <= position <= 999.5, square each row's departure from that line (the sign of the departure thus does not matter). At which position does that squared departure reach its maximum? 991 mm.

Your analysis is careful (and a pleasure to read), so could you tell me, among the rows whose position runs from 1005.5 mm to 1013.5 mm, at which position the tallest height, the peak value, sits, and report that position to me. 1013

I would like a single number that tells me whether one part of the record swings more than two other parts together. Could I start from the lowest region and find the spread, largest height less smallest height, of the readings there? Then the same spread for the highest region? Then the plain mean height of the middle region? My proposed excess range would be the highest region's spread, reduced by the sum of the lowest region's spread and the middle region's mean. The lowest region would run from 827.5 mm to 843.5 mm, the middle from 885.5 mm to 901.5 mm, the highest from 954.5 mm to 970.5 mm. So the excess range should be -27.7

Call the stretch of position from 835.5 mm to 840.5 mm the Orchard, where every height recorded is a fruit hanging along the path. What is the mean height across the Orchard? 25.5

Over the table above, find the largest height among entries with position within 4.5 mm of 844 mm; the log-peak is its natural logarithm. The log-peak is 3.25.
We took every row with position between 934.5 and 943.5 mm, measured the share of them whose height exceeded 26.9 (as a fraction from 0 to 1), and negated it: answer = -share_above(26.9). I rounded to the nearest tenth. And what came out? -1.0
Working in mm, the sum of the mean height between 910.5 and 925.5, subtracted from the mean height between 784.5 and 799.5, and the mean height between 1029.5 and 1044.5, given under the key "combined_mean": 27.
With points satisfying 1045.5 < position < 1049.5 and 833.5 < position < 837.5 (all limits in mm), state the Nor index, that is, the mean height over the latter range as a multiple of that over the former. 0.82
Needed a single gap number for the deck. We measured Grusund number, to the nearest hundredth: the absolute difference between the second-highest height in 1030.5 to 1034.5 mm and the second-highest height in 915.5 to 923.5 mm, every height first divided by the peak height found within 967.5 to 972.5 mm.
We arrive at 0.05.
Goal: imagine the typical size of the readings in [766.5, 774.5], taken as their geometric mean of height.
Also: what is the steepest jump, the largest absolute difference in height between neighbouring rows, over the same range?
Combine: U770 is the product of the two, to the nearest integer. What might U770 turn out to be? 40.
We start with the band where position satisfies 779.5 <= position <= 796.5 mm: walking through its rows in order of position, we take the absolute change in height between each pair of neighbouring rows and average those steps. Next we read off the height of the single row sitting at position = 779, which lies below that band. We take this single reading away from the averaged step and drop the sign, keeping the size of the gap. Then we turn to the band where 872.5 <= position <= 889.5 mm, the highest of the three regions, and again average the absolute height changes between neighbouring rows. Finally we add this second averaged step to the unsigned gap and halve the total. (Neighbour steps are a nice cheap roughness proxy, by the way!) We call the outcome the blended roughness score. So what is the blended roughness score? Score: 14.3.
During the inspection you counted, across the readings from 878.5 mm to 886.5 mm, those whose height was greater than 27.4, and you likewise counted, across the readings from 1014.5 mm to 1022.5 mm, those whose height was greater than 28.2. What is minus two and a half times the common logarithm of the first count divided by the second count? -1.2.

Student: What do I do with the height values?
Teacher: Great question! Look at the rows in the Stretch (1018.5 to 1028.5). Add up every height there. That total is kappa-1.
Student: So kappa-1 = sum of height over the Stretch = 275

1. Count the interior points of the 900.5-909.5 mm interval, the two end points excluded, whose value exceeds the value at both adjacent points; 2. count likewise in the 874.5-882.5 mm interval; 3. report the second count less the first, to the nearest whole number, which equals -2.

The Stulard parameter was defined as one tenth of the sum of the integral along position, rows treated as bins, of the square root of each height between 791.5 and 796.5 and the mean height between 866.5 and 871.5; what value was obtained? 4.52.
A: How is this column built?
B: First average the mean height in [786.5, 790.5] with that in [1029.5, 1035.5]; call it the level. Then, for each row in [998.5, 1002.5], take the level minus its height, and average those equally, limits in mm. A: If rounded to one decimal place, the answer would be 1.4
